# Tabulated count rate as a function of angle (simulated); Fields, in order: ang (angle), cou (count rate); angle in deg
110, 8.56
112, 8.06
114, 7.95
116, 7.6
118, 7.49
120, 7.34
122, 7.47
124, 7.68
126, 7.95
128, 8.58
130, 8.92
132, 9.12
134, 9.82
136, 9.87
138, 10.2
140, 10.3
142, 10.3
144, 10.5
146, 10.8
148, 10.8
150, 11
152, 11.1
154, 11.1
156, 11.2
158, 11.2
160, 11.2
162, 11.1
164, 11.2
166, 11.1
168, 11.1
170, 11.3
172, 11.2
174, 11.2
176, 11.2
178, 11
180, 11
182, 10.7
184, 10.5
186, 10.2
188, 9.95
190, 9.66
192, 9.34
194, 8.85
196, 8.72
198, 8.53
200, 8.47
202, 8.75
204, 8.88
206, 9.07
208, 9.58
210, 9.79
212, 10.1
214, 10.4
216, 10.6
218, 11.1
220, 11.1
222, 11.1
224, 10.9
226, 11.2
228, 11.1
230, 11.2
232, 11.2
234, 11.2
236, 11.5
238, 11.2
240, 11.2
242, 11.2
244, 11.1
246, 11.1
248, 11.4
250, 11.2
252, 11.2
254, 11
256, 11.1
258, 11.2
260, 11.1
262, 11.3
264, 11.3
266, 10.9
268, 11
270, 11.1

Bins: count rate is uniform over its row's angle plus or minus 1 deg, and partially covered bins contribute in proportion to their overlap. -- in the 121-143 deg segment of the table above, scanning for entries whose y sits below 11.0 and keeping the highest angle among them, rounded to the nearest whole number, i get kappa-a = 142 deg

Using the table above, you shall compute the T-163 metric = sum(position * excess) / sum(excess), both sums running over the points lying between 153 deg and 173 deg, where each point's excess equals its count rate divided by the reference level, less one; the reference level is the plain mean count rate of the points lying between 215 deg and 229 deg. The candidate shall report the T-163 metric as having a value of 163.6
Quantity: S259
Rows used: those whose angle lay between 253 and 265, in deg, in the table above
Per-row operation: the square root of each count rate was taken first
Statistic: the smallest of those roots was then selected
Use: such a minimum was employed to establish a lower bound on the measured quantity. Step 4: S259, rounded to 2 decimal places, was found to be 3.32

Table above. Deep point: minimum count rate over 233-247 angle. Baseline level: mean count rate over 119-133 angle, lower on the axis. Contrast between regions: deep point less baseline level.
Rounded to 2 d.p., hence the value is 2.95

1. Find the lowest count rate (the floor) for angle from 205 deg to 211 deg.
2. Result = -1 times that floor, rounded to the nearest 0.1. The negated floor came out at -9.1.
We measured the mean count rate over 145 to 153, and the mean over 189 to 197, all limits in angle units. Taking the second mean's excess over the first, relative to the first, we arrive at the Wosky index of -0.16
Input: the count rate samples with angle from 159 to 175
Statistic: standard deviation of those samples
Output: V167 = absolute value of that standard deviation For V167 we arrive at 0.1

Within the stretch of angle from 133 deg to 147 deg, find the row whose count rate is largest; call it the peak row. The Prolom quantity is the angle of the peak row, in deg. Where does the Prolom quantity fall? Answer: 146 deg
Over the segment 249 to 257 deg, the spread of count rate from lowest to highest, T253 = 0.20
